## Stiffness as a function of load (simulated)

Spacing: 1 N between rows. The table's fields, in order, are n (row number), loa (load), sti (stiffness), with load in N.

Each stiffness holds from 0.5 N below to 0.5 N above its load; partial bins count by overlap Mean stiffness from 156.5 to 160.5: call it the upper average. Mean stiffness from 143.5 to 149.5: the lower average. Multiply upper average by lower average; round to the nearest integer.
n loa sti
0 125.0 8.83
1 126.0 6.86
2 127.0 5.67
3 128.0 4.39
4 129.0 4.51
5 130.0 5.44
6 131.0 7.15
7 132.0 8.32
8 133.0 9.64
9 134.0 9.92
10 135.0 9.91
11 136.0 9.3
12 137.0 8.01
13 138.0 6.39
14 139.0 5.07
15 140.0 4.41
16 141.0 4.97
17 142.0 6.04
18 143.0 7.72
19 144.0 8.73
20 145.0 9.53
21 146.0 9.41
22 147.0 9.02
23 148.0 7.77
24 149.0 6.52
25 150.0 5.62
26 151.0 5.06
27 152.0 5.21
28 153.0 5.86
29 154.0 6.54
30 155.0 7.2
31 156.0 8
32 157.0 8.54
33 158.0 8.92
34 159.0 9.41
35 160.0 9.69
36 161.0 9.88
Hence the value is 78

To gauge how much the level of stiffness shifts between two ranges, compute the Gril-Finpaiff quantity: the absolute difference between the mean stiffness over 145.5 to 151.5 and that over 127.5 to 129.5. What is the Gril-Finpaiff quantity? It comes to 2.8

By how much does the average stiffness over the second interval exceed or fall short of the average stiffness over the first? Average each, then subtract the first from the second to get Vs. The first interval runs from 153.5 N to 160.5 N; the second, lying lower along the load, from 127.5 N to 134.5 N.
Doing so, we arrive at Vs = -1.3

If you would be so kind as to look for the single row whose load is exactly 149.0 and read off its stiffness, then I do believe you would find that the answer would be 6.52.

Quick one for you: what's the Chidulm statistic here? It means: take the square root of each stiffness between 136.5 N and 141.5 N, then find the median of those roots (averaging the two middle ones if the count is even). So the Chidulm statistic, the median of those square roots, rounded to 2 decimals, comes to 2.25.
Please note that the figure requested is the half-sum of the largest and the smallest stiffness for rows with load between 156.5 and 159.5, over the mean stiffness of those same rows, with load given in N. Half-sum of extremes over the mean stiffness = 1.002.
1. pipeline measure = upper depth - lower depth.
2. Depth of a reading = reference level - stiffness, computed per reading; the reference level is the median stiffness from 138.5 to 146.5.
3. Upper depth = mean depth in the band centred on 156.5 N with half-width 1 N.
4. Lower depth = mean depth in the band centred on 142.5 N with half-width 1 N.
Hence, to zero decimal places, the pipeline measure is -1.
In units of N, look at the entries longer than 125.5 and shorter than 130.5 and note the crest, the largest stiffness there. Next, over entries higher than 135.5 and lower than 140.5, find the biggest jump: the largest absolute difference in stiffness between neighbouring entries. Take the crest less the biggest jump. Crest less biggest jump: 5.2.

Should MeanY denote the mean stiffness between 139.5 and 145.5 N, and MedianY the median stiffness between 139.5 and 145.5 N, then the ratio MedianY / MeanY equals 1.00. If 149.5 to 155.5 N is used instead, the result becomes 0.97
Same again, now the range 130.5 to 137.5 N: 1.05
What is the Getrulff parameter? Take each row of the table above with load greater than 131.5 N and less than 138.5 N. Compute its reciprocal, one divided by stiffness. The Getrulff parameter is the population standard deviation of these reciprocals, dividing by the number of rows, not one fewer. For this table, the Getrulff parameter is 0.019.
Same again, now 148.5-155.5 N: 0.020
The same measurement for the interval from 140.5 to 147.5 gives 0.034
